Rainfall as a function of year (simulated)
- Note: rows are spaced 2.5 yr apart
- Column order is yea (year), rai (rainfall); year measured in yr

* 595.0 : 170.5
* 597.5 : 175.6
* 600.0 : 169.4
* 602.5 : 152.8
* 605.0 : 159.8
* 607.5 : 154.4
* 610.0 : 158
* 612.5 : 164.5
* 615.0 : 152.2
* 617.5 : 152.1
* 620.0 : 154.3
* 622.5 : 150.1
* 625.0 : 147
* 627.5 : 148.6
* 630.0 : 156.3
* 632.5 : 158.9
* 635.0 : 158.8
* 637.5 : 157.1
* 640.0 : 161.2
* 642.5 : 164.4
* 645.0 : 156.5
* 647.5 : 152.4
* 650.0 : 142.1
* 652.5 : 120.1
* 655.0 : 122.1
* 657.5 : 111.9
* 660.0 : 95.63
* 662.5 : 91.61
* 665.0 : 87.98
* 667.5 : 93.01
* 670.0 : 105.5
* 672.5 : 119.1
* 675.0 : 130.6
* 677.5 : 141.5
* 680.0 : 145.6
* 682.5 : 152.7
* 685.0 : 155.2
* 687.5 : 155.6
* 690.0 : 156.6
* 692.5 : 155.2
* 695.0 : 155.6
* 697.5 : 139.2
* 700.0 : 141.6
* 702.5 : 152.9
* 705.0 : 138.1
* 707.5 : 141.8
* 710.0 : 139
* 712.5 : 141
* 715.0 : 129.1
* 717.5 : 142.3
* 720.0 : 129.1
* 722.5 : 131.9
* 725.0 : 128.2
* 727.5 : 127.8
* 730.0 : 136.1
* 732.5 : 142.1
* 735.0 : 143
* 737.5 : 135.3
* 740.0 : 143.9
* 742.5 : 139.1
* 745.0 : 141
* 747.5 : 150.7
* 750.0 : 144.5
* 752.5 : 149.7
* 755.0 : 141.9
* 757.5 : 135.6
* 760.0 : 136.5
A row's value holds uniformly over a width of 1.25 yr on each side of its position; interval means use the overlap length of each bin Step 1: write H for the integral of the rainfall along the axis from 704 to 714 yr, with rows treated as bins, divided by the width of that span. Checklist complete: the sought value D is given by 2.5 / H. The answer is 0.0179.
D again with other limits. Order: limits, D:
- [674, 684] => 0.0175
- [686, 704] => 0.0166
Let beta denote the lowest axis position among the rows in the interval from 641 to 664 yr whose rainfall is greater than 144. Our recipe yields 642.5 yr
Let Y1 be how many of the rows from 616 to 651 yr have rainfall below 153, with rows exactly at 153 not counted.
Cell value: 6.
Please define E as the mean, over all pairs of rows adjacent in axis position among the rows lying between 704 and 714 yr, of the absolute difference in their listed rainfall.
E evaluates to 2.8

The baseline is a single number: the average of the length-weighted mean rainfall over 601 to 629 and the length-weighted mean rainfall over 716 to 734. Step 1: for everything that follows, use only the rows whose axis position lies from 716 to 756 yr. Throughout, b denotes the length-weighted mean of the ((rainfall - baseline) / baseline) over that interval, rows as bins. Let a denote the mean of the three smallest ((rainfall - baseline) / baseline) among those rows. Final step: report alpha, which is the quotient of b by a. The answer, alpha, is 0.32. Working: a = -0.11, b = -0.035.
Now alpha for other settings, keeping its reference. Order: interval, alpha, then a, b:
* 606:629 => 2.11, 0.03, 0.066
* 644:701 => 0.24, -0.37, -0.087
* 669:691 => 0.14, -0.18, -0.025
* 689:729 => 0.23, -0.11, -0.025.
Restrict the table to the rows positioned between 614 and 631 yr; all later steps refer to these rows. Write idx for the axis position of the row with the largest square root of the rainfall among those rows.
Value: 630.0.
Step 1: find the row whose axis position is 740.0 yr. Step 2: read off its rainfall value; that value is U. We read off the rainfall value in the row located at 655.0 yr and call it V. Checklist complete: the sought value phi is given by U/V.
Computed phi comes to 1.18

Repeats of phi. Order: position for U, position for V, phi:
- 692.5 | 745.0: 1.10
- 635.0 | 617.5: 1.04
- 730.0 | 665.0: 1.55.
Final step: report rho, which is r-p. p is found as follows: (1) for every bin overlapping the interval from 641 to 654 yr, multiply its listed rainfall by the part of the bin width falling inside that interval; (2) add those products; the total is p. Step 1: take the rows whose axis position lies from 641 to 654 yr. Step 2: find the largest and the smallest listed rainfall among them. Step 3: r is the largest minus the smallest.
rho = -1865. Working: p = 1910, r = 44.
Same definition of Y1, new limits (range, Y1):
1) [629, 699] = 16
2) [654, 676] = 9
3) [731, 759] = 11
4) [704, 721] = 7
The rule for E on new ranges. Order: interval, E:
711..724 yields 10.3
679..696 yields 2.1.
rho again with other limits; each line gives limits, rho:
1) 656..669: -1233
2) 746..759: -1860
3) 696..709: -1843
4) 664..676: -1243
